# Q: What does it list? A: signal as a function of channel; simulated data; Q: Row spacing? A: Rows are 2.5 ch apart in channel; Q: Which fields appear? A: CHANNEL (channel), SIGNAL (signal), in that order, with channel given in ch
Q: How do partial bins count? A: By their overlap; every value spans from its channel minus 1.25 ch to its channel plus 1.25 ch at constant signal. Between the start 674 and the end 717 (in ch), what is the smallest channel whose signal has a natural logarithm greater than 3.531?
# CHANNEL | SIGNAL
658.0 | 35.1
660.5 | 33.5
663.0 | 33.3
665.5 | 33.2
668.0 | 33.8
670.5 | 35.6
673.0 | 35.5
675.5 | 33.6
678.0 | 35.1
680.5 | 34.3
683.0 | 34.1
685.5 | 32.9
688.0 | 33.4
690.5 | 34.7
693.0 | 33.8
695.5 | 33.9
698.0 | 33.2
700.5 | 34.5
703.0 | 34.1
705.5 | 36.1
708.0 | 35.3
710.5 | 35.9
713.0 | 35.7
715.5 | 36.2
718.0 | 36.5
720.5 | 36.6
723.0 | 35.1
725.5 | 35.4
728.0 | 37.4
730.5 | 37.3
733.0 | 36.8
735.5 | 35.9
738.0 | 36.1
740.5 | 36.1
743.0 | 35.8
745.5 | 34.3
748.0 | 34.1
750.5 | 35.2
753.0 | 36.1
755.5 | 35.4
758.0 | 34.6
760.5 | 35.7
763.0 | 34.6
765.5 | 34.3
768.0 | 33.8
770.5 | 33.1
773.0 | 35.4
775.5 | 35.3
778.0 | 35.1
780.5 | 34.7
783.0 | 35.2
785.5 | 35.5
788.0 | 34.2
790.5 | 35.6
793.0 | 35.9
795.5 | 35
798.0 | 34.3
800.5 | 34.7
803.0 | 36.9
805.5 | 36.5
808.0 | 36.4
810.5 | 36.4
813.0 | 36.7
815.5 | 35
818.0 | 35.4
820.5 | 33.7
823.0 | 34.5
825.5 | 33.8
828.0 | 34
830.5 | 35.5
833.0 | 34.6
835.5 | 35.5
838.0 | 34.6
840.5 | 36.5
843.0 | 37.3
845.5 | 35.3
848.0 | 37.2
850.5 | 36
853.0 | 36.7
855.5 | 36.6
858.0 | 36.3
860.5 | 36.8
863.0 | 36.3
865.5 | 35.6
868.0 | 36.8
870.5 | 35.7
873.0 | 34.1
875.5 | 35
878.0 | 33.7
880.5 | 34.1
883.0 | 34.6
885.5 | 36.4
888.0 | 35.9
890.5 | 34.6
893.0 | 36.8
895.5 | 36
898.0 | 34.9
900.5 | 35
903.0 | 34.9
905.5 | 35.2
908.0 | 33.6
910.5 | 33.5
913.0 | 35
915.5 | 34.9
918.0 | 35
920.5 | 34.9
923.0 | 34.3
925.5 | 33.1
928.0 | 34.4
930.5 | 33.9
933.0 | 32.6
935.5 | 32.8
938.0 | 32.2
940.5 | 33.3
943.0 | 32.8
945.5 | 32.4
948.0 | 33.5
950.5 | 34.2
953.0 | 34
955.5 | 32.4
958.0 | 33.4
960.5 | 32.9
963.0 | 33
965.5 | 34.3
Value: 678.0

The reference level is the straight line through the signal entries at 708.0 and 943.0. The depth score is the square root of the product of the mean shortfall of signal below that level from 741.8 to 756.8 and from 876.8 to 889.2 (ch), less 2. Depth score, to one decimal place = -1.3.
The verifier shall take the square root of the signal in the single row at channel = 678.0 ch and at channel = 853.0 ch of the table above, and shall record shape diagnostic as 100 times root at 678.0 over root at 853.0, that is 98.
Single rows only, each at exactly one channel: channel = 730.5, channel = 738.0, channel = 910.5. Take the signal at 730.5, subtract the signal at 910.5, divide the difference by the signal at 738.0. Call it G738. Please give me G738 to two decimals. 0.11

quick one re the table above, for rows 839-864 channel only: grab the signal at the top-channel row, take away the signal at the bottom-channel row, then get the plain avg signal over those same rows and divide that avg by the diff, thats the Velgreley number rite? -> -182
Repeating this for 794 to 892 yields -89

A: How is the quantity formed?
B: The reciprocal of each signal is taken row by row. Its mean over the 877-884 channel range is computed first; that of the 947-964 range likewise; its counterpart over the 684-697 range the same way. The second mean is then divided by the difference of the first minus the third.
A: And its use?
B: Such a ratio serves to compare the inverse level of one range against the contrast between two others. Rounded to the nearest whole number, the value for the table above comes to -86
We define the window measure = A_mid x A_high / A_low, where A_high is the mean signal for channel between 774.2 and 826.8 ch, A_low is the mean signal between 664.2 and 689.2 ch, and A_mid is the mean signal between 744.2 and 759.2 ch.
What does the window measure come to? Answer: 36.1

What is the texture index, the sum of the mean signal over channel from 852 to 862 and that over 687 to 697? 70.5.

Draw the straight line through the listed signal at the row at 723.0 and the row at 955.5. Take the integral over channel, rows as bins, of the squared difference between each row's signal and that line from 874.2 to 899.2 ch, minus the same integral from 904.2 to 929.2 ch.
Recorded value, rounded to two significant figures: 54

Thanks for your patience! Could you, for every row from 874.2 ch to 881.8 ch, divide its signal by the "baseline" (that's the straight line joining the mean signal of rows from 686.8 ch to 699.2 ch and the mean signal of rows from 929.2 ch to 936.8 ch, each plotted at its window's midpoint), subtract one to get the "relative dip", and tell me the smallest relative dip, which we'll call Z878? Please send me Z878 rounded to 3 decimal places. 0.013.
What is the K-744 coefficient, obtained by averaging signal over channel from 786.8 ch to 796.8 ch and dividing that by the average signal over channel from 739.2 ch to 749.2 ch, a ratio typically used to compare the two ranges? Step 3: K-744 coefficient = 1.00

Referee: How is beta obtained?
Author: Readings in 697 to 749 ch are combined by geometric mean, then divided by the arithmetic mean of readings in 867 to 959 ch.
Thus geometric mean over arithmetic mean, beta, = 1.04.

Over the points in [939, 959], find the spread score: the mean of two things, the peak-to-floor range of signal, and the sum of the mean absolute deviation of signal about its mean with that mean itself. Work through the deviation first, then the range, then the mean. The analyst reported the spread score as 17.79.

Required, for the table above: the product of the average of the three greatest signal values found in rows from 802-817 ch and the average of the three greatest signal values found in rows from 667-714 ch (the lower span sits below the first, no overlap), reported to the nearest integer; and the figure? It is 1318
